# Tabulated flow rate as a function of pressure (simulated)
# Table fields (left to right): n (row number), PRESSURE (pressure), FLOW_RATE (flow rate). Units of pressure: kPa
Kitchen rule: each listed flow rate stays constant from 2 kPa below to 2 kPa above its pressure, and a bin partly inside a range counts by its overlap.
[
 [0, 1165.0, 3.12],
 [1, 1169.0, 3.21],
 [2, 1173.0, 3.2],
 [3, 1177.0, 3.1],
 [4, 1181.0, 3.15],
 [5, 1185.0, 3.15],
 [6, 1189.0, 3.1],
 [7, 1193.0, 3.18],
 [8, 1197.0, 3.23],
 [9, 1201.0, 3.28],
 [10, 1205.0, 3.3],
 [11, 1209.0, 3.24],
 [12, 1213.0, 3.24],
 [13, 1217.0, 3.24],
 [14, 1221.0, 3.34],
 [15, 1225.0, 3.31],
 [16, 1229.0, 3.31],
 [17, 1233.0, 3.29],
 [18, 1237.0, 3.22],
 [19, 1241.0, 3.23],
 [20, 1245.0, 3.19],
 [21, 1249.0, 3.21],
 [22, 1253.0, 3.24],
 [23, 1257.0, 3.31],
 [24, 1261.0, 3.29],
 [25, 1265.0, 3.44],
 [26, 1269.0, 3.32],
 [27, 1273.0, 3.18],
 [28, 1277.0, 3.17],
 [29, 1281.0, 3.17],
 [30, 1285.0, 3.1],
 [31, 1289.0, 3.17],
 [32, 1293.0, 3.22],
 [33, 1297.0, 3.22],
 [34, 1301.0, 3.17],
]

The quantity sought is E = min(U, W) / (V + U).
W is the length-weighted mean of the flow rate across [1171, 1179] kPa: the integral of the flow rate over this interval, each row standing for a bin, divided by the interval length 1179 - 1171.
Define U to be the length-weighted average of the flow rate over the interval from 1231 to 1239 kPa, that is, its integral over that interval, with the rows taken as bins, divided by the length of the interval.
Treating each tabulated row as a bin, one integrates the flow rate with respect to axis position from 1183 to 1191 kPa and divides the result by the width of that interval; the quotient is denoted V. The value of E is 0.494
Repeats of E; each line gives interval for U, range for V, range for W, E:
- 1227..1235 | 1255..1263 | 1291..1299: 0.488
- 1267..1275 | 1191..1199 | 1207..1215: 0.502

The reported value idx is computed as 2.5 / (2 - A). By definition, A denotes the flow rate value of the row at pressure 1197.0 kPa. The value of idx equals -2.03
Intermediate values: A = 3.23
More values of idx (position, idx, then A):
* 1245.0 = -2.10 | 3.19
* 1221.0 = -1.87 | 3.34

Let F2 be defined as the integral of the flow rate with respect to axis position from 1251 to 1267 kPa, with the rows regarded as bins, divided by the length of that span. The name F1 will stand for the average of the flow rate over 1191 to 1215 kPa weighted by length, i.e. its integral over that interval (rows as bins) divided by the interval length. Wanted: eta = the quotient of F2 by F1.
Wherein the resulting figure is 1.02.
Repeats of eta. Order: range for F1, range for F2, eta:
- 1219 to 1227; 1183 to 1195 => 0.95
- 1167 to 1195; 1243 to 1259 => 1.03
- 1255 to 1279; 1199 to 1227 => 1.00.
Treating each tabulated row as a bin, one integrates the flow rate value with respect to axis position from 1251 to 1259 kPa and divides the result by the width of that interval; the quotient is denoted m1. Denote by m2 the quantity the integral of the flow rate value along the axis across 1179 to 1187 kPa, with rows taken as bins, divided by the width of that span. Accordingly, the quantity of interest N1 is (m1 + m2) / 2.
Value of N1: 3.21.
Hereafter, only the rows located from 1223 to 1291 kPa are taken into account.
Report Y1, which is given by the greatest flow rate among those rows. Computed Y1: 3.44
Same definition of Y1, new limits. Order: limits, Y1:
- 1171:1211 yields 3.3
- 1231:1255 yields 3.29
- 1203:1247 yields 3.34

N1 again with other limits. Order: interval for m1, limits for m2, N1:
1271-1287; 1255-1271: 3.25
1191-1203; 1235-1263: 3.24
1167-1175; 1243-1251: 3.20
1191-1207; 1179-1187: 3.20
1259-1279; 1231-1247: 3.26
